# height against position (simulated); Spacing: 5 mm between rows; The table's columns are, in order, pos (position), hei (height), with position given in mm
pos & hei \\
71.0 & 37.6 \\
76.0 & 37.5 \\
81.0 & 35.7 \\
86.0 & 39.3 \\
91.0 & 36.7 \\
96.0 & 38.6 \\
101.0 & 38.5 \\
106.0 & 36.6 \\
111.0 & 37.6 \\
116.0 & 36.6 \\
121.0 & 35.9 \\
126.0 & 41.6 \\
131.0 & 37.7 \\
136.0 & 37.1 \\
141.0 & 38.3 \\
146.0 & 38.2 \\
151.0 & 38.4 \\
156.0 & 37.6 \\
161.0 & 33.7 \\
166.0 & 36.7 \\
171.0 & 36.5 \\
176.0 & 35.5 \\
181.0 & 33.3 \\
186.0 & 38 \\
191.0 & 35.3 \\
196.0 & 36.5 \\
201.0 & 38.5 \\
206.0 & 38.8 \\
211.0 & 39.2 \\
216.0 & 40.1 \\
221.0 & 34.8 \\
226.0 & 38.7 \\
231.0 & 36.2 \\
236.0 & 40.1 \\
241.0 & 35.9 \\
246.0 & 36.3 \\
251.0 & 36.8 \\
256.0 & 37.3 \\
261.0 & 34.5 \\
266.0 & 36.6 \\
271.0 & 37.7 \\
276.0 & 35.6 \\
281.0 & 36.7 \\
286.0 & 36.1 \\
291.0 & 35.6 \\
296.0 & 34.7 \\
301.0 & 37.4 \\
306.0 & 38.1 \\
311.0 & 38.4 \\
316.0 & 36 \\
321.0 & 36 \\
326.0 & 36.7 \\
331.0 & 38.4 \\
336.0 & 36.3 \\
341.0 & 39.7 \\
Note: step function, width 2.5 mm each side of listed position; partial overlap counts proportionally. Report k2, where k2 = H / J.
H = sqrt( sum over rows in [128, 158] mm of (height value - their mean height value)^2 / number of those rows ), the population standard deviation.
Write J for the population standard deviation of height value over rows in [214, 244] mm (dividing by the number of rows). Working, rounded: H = 0.5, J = 2.10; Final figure 0.2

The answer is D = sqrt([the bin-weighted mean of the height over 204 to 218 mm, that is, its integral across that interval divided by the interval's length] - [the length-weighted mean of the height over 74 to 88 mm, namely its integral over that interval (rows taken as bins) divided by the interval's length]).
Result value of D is 1.39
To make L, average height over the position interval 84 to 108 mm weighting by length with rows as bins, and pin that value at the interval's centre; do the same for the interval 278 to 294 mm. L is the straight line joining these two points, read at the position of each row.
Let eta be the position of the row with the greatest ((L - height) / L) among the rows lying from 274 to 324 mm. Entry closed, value 296.0 mm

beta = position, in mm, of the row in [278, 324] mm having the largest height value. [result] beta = 311.0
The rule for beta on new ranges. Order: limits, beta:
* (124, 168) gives 126.0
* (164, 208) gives 206.0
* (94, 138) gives 126.0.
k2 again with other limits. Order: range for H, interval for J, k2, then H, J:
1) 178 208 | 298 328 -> 2.1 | 2.0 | 0.95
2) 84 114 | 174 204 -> 0.6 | 1.0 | 1.75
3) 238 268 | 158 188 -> 0.5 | 0.9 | 1.67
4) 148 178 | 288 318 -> 1.1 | 1.5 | 1.36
